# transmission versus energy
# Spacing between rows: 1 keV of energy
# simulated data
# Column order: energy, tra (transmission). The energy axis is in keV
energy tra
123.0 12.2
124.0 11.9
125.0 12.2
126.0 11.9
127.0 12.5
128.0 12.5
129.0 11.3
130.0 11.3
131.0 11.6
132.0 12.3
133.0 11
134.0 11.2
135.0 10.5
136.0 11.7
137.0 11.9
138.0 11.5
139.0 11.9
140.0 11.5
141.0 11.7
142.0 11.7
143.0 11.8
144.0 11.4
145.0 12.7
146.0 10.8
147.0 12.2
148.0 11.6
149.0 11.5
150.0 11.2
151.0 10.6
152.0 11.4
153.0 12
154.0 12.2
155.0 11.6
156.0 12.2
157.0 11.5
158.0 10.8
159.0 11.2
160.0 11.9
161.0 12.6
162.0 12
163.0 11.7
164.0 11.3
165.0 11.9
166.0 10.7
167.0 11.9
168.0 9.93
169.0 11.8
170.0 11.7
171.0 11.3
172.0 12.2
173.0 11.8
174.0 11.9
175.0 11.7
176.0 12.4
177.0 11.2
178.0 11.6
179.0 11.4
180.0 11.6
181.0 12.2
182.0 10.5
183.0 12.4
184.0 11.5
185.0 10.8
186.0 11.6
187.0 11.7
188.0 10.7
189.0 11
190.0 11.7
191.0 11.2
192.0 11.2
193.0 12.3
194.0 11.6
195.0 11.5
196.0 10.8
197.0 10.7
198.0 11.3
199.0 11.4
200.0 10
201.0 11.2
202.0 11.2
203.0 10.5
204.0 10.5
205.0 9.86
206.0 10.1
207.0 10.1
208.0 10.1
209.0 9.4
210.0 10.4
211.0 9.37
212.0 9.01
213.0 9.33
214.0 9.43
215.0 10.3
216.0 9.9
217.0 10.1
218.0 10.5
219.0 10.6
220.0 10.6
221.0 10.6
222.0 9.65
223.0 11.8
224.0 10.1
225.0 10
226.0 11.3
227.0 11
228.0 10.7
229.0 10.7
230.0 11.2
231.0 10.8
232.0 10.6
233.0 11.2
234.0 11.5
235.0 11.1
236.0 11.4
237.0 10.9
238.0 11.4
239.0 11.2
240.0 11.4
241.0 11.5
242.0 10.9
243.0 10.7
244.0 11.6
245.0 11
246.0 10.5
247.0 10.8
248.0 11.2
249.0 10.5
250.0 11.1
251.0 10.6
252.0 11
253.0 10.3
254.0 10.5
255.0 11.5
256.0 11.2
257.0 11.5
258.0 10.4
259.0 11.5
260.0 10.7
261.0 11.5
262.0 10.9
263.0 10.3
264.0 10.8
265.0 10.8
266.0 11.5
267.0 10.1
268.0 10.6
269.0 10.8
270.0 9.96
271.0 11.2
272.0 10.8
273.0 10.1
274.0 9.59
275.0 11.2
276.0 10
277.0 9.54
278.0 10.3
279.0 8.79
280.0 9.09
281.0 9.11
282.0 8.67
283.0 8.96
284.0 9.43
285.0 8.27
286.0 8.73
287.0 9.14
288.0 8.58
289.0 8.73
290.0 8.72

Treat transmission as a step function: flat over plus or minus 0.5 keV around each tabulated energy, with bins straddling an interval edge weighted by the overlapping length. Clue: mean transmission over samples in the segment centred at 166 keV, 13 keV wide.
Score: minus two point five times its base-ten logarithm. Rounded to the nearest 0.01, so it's -2.66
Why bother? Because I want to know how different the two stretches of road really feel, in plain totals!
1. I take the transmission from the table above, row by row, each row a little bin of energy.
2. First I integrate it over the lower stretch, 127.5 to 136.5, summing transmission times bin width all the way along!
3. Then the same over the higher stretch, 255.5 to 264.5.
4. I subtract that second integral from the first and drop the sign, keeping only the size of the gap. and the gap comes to 5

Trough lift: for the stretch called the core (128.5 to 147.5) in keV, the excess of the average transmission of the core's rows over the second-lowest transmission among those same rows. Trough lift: 0.78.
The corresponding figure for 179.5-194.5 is 0.77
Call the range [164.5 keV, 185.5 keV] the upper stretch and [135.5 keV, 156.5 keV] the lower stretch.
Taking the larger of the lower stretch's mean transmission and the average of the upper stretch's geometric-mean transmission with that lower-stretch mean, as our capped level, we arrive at 11.7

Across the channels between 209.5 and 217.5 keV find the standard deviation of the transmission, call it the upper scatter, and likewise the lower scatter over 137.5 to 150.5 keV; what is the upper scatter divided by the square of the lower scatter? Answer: 2.4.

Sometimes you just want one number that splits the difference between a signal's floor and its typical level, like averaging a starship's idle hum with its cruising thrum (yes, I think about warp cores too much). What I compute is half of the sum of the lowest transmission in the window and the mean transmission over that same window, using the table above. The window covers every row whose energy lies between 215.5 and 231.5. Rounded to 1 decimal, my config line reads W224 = 10.1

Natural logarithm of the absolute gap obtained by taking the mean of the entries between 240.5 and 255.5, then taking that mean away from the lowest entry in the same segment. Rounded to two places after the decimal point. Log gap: -0.49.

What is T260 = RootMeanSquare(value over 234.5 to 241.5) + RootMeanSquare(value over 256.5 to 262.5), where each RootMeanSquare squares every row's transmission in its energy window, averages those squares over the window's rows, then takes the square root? 22.4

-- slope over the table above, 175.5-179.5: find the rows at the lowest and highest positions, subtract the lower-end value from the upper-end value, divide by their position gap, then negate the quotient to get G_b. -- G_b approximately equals 0.3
